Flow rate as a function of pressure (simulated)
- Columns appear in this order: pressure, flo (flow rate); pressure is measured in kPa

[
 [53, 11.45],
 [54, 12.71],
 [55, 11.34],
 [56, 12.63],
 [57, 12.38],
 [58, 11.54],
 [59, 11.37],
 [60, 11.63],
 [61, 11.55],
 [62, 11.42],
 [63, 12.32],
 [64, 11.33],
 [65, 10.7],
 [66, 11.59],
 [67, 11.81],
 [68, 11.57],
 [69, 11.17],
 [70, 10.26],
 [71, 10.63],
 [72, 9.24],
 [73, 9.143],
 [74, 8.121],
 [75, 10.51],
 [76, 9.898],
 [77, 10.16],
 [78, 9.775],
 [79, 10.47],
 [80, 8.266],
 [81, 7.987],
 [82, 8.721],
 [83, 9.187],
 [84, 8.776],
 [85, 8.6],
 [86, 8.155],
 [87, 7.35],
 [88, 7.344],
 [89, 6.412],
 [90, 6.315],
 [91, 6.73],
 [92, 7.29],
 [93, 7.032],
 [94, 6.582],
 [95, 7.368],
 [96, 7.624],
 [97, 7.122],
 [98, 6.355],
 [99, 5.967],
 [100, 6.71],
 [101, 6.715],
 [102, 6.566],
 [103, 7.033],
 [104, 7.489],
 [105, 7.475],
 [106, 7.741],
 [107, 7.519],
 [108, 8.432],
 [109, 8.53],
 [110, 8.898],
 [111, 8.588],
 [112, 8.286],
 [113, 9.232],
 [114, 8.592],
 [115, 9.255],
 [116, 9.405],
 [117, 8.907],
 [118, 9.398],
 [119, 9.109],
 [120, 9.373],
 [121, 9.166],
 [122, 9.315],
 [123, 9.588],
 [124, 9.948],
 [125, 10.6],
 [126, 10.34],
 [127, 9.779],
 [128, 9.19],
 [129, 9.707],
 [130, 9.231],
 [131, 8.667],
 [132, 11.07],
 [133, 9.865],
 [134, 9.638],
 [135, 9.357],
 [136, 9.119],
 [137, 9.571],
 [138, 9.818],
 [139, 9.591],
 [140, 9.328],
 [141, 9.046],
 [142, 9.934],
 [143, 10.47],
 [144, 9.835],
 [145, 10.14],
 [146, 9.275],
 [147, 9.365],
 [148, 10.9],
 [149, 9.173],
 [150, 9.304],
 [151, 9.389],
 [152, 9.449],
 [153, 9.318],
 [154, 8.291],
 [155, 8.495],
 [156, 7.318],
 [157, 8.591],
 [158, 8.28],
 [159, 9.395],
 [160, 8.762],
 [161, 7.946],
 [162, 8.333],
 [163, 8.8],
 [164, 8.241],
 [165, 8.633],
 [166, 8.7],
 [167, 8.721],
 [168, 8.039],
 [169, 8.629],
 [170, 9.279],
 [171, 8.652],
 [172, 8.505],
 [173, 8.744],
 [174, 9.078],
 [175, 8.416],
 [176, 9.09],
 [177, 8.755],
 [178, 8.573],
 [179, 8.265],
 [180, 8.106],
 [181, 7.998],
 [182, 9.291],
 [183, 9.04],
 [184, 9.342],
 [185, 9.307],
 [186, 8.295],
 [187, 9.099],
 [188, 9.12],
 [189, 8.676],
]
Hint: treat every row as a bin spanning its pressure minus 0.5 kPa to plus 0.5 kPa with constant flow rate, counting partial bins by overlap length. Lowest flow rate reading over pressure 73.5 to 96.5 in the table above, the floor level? 6.315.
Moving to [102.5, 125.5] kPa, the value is 7.033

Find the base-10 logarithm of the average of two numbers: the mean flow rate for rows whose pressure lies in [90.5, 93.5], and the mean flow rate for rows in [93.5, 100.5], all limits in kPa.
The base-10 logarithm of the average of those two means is 0.84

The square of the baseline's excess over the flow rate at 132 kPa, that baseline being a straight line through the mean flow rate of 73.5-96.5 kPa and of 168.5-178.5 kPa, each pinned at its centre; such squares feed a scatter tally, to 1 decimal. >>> 6.6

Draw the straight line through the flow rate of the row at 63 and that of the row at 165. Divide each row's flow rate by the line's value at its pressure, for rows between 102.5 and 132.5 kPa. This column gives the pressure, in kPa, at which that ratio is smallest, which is 103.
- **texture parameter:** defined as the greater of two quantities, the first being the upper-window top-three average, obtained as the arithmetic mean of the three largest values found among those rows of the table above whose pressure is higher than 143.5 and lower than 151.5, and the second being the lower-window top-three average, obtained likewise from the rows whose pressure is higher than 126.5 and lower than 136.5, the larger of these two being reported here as 10.3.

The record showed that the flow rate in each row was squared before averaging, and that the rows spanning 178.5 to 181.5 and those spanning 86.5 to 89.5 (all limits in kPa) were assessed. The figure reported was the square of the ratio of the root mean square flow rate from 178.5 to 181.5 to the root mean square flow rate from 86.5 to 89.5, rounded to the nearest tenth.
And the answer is 1.3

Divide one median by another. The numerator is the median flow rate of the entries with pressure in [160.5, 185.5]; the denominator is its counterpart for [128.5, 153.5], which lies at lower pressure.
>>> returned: 0.92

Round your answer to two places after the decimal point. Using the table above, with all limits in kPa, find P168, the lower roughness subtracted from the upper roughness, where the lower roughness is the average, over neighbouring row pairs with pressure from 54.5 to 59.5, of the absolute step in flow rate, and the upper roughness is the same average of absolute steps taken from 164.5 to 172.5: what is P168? -0.24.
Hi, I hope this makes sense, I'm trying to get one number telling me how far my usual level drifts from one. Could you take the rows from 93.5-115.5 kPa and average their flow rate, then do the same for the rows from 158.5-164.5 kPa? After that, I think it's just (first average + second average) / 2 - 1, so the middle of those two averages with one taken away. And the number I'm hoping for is 7.11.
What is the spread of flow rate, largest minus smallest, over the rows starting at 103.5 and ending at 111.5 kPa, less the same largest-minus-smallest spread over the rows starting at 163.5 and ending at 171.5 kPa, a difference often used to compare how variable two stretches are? 0.2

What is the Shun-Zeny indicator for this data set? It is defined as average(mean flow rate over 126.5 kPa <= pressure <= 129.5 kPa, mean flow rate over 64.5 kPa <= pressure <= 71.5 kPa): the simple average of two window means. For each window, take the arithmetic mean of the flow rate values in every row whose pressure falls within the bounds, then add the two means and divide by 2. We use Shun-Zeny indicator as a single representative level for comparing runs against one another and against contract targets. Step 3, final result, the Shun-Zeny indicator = 10.3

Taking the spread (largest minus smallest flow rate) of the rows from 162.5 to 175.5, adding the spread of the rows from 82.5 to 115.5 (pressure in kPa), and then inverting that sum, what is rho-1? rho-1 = 0.22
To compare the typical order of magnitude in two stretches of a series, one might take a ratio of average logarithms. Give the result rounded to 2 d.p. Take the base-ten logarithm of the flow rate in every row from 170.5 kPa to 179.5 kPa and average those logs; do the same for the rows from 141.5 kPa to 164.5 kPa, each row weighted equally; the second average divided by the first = 1.02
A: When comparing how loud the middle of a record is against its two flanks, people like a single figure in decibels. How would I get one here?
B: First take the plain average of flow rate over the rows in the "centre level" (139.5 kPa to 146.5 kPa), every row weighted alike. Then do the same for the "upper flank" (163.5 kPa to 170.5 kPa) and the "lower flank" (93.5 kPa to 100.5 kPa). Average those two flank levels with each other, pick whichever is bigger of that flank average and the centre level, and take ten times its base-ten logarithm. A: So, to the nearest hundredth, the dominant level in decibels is 9.88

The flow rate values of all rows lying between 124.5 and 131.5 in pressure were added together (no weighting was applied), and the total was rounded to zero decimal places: 68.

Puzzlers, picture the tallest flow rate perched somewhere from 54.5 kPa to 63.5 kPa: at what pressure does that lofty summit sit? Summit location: 56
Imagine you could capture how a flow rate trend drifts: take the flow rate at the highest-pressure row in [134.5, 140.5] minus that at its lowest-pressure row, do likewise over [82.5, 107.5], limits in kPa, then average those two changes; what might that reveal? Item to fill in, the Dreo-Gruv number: -0.8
